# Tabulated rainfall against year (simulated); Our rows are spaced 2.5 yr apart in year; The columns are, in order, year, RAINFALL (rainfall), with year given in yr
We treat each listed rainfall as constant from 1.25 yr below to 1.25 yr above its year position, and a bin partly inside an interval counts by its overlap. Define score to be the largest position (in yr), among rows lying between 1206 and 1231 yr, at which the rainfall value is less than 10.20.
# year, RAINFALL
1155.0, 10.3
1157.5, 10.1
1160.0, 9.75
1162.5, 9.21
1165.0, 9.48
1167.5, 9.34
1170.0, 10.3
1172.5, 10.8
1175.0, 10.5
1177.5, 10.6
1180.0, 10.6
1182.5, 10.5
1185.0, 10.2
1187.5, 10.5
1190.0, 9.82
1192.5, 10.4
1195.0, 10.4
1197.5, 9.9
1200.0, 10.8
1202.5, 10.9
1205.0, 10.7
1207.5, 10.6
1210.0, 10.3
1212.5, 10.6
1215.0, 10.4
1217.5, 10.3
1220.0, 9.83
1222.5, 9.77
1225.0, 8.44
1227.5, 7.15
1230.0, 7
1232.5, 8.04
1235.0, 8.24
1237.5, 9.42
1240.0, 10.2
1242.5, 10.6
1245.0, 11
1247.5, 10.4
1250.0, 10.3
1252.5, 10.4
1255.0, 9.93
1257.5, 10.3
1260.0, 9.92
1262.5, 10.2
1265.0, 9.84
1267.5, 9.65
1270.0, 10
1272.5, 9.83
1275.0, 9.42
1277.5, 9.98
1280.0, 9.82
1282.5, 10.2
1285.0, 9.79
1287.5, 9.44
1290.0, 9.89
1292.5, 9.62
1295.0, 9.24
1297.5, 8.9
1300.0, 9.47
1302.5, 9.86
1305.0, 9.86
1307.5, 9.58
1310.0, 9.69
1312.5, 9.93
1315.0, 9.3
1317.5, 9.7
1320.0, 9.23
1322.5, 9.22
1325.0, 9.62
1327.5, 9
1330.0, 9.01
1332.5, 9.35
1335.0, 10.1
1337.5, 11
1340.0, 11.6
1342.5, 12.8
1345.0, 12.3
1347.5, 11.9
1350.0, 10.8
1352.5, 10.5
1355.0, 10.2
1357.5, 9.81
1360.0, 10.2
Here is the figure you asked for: 1230.0 yr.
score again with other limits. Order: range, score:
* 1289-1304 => 1302.5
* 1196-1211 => 1197.5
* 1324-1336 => 1335.0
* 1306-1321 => 1320.0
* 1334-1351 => 1335.0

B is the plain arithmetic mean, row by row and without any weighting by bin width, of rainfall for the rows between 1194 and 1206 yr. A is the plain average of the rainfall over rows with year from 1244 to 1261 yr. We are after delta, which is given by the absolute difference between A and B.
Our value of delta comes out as 0.22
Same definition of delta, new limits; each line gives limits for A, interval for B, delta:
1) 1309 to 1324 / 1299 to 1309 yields 0.18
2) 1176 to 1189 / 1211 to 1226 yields 0.59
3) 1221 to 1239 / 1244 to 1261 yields 2.03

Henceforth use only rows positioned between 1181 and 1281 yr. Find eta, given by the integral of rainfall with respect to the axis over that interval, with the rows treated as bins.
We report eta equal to 990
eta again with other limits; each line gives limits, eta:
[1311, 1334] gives 216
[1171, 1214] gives 450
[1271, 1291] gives 196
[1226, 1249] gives 210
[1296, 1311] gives 143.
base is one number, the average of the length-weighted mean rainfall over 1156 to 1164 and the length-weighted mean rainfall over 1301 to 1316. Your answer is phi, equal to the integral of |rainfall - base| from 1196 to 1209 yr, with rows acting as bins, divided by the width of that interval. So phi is 0.9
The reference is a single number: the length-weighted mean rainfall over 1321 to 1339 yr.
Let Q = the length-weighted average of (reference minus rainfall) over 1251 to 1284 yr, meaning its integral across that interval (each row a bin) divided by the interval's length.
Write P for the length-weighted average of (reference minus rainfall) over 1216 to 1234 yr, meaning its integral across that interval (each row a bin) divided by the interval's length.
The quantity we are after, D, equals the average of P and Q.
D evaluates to 0.32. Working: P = 1.0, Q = -0.33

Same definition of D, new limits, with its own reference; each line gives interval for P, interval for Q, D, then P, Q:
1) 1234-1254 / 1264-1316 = -0.25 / -0.5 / -0.05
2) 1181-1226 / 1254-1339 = -0.34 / -0.6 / -0.07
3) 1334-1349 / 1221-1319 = -0.98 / -2.0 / 0.04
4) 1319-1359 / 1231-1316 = -0.45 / -0.8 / -0.13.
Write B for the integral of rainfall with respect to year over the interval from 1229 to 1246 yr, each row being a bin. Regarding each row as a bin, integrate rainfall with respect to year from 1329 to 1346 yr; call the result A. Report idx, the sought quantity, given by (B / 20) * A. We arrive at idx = 1451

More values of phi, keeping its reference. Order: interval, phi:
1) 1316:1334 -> 0.4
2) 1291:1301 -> 0.4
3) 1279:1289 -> 0.2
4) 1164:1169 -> 0.3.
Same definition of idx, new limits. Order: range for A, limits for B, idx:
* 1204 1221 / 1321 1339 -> 1532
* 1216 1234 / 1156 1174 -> 1386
